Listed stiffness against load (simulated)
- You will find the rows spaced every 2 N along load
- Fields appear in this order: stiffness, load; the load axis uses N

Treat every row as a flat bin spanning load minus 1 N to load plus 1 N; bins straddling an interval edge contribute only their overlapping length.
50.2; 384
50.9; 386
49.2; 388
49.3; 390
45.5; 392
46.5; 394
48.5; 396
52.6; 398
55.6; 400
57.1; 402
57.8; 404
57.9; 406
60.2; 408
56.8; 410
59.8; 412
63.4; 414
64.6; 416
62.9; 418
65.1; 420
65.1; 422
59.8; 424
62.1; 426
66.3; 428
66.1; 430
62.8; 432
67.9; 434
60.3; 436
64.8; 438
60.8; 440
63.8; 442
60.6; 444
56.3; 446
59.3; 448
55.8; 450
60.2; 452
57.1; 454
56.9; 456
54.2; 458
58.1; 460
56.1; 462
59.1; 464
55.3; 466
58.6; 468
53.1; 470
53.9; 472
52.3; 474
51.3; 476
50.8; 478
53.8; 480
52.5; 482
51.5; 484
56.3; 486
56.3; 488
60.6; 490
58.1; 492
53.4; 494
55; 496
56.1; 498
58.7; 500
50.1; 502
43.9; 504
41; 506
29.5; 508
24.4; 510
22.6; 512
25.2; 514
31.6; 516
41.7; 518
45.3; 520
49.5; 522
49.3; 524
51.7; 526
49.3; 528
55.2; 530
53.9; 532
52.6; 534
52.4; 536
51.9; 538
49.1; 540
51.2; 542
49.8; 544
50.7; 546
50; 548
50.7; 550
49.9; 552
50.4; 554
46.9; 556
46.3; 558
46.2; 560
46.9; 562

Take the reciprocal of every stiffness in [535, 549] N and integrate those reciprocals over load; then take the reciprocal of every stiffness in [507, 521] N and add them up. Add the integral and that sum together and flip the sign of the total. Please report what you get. -0.51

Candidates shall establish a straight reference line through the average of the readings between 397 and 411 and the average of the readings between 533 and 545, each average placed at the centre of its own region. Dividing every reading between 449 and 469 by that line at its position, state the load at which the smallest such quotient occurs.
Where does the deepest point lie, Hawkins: 458 N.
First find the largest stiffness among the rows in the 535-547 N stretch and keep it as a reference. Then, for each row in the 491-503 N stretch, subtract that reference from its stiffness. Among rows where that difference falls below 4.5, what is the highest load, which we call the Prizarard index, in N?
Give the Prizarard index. 502 N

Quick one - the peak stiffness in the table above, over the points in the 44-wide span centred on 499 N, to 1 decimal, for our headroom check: 60.6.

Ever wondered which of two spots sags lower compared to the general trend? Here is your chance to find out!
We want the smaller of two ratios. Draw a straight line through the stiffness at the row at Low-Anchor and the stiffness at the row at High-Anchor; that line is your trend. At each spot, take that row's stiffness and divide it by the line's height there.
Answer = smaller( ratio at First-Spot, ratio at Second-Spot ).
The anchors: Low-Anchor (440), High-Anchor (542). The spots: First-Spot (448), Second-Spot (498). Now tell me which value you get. 0.99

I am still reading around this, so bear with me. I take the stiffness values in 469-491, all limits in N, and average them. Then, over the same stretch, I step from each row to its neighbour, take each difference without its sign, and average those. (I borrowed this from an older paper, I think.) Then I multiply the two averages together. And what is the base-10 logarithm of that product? 2.0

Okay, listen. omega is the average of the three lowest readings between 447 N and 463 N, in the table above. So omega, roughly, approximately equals 55.4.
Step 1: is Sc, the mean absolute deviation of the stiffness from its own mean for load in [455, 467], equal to 1.4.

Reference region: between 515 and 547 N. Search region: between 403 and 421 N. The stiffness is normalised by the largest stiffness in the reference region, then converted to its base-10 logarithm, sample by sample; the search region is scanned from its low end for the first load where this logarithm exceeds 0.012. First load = 404 N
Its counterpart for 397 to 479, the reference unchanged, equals 402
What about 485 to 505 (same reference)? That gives 490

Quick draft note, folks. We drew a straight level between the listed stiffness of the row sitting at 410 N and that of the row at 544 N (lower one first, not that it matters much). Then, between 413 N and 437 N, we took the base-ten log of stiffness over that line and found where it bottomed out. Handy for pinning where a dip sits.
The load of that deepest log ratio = 424 N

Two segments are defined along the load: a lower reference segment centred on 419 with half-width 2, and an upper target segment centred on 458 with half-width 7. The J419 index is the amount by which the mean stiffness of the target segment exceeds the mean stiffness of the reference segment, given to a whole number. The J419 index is -7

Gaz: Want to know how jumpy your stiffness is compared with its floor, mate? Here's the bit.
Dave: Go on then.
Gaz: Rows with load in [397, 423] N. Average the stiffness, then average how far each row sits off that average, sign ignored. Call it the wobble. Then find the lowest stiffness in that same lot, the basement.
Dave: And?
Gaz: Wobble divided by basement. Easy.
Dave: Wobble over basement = 0.06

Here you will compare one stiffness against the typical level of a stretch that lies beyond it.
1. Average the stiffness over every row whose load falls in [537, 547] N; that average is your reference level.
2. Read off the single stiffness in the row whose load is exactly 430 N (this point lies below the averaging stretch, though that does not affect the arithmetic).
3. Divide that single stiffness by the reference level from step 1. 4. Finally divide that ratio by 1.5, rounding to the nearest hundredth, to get 0.87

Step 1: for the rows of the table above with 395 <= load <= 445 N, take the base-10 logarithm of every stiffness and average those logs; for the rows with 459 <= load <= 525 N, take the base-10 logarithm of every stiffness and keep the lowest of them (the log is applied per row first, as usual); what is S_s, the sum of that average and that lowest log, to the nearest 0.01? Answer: 3.14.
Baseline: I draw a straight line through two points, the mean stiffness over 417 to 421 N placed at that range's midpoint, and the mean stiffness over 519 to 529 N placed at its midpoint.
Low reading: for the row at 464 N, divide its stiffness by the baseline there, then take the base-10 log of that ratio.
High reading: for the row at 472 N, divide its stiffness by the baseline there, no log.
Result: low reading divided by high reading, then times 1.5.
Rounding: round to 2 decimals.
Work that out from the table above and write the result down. 0.02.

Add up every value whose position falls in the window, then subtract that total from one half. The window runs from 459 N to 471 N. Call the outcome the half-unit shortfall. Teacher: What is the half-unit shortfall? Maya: -340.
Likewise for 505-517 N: -174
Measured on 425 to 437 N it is -385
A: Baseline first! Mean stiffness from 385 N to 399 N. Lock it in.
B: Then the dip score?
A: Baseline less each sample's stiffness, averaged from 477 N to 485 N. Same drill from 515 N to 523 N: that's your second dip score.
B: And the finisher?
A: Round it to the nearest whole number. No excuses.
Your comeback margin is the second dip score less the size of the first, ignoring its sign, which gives 4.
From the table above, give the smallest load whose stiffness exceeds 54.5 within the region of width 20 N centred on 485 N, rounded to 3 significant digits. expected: 486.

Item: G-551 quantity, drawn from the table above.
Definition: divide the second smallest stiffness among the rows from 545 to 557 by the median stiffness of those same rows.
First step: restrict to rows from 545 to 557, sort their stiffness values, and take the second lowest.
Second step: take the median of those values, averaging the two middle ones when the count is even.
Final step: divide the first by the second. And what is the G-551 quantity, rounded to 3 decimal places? 0.994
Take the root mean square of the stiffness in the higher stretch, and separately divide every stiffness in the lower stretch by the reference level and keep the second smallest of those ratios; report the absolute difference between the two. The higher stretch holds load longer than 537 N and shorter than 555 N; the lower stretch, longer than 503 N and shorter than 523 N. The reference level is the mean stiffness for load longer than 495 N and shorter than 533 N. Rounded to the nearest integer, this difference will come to 50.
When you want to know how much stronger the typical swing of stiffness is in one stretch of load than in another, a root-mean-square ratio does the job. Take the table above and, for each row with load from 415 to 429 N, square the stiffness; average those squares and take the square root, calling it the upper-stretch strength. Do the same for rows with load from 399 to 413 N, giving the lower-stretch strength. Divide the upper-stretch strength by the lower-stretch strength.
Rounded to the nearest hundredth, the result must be 1.10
